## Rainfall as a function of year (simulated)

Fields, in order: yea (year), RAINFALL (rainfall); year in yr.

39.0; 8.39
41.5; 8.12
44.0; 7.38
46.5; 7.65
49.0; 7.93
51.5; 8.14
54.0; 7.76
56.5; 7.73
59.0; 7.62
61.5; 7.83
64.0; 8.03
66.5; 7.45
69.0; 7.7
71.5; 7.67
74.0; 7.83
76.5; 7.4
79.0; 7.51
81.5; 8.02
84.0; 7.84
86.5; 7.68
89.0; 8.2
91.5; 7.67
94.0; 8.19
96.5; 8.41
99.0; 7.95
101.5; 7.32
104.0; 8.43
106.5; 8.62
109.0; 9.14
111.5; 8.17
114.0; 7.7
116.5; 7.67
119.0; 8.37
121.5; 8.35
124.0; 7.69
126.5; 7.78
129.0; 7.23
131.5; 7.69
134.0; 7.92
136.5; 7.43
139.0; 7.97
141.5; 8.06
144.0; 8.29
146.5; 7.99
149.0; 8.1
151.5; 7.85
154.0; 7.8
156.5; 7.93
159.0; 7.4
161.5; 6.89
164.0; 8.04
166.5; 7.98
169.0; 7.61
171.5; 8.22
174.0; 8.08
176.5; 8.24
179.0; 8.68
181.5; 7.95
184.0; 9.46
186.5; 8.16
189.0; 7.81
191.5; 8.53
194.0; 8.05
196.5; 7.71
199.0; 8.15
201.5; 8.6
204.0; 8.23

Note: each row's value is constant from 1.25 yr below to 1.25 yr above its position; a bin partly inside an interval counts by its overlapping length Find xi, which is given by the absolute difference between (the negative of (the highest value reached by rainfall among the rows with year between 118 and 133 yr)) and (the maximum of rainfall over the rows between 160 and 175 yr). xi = 16.59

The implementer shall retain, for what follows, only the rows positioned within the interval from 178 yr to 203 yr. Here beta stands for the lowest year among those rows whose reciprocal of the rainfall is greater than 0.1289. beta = 196.5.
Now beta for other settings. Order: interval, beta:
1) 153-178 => 159.0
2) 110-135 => 114.0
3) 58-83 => 59.0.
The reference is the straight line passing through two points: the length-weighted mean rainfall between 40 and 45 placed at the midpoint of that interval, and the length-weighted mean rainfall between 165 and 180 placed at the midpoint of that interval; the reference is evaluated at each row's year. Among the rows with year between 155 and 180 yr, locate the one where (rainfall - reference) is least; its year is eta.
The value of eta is 161.5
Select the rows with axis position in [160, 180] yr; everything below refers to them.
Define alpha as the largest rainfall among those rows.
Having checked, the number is 8.68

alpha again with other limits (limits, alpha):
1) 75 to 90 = 8.2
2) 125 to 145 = 8.29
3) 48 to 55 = 8.14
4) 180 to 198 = 9.46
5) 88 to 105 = 8.43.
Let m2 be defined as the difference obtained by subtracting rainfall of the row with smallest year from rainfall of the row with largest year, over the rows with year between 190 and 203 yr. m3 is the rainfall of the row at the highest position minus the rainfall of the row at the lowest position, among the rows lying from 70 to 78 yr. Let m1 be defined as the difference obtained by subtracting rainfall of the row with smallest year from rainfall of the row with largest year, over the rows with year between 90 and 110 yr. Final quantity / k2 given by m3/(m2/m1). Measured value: -5.7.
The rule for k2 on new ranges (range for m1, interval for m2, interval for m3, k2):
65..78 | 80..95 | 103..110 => -0.2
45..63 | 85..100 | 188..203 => 0.5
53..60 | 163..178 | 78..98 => -0.6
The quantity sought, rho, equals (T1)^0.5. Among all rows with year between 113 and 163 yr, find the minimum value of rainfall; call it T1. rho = 2.62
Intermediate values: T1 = 6.89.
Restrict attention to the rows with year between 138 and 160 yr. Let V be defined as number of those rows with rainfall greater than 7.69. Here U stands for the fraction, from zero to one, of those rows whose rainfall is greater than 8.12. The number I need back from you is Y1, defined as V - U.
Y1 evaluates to 7.9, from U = 0.11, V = 8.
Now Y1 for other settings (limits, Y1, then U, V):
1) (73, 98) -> 5.7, 0.30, 6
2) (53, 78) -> 6.0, 0.00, 6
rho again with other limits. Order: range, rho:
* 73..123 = 2.71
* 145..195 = 2.62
